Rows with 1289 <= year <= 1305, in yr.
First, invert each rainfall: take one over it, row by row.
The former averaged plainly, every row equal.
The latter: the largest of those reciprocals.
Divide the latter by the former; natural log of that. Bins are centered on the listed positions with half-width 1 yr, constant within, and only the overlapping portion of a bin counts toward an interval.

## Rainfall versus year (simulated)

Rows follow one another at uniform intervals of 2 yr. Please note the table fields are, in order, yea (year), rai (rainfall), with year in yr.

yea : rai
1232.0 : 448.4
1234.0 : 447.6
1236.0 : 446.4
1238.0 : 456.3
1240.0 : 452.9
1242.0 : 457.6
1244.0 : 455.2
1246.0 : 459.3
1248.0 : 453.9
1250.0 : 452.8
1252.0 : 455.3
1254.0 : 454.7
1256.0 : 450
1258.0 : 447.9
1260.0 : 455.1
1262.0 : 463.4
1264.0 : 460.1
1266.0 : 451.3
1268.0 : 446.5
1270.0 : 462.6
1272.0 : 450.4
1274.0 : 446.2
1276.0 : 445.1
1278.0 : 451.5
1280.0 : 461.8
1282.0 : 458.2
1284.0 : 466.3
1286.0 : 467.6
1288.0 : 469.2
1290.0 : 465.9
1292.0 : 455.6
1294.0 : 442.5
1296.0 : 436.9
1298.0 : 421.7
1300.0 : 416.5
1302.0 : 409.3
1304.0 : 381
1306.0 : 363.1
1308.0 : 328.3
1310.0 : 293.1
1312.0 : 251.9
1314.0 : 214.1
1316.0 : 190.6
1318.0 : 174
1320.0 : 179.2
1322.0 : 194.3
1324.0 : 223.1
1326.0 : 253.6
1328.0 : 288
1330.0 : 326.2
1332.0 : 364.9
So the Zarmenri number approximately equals 0.11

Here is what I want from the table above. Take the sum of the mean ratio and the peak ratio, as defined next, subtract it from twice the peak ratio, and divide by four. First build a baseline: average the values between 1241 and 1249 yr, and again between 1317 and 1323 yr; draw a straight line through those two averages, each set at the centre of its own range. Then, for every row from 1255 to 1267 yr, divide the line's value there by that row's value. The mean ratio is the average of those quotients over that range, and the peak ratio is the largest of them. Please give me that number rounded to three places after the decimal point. 0.012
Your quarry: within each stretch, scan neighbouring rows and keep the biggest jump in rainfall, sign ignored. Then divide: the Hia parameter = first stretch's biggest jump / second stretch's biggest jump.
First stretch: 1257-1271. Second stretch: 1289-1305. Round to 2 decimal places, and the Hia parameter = 0.57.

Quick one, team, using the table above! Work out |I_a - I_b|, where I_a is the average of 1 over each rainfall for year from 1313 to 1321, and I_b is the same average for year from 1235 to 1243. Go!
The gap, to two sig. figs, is 0.0031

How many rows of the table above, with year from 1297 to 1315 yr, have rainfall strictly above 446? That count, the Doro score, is 0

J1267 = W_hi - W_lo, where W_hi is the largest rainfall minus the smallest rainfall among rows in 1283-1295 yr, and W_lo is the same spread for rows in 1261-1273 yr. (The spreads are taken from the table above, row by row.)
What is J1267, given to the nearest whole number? 10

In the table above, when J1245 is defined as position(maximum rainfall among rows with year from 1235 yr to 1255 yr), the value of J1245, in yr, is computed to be 1246.0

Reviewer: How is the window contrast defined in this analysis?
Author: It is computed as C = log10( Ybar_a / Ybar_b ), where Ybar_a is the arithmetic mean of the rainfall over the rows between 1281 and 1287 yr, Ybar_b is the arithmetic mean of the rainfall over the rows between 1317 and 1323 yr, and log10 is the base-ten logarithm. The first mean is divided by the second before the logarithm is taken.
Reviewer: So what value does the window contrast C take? 0.4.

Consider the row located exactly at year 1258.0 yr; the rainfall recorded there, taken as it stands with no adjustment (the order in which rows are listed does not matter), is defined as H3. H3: 447.9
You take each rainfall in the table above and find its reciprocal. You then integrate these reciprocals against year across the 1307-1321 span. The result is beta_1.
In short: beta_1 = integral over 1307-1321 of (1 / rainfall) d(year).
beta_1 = 0.063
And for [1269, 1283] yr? 0.031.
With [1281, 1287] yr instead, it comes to 0.013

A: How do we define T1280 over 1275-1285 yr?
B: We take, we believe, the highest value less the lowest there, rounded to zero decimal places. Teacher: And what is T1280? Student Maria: 21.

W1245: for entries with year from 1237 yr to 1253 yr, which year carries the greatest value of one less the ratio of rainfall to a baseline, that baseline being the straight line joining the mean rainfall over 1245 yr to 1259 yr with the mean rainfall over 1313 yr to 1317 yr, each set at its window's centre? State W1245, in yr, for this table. 1238.0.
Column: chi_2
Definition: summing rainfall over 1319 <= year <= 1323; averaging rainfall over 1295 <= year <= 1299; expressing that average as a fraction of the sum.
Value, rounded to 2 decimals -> 1.15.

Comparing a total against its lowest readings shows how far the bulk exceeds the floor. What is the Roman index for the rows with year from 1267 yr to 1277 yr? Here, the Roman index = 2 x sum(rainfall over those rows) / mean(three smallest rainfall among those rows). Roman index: 10.1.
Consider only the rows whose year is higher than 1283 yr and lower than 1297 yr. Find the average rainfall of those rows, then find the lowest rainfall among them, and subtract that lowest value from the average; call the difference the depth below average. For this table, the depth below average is 20.8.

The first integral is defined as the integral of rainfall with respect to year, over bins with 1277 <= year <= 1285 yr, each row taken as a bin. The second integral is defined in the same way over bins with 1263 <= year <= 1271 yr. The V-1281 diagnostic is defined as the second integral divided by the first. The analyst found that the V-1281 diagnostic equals 0.99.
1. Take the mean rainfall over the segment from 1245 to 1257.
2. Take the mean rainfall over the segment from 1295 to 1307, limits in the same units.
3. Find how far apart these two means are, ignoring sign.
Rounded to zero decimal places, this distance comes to 50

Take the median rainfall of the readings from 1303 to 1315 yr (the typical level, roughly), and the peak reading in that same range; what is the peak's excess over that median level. 70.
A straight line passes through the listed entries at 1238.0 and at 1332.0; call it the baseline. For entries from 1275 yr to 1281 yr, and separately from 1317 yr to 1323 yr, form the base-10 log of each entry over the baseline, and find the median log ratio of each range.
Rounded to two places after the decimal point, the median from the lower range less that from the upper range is 0.36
